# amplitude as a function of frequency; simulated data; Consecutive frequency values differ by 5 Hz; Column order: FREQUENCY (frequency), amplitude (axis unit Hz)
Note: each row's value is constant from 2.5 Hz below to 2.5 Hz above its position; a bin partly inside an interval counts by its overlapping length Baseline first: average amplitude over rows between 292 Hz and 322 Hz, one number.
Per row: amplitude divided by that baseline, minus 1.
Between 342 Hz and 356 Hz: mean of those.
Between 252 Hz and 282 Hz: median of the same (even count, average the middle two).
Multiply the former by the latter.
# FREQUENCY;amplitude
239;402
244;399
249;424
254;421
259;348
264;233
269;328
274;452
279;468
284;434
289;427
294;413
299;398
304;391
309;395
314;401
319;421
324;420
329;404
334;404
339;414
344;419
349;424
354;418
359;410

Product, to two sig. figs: -0.0020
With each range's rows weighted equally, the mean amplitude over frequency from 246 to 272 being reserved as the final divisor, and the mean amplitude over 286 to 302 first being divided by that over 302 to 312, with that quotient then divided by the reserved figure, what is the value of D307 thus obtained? 0.0030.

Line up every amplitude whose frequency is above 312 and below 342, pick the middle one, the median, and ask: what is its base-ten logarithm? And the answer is 2.61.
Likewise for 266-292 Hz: 2.64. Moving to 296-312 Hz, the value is 2.60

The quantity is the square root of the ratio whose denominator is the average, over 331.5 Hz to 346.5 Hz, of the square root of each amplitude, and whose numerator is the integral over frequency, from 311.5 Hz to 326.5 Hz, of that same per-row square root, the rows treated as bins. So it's 3.88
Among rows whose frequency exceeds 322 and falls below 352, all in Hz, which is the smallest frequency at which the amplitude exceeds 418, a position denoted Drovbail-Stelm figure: 324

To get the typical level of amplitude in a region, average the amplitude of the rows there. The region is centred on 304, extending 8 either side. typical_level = 395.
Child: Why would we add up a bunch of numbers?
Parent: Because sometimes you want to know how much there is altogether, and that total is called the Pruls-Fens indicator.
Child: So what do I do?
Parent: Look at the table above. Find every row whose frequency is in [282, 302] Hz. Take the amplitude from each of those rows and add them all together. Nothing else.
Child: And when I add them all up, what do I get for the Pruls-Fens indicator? 1672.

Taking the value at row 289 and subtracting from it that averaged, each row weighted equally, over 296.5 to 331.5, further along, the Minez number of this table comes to 23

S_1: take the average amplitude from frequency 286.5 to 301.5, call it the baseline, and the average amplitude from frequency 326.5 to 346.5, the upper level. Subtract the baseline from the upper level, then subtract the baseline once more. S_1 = -415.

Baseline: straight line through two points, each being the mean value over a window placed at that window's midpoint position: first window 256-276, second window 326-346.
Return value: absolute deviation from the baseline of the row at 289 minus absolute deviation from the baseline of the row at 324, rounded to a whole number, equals 42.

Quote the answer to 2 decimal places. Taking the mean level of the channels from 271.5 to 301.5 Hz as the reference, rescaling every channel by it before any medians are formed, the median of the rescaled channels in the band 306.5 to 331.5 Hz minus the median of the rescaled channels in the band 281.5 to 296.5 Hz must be -0.05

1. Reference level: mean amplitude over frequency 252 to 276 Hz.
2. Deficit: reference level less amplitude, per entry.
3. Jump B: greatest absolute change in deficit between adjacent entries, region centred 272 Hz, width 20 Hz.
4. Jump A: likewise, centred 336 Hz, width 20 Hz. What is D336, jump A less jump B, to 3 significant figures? -114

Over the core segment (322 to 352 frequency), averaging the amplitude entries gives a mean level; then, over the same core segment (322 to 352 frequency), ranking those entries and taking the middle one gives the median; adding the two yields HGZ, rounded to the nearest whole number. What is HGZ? 831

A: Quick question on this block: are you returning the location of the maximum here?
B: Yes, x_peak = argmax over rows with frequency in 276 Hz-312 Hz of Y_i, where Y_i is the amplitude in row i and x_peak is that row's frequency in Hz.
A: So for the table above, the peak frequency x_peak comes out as 279 Hz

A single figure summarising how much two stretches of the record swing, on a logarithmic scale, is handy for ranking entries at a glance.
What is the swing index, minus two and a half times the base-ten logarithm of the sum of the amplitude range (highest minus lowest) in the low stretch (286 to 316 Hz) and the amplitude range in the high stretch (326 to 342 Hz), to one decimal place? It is -4.2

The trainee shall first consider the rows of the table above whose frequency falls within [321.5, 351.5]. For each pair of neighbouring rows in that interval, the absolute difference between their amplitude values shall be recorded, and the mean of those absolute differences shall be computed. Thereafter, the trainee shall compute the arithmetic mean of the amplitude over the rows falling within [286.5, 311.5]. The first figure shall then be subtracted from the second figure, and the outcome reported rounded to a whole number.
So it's 398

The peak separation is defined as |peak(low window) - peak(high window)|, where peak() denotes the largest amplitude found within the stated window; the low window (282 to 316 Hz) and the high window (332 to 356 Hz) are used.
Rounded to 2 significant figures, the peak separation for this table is 10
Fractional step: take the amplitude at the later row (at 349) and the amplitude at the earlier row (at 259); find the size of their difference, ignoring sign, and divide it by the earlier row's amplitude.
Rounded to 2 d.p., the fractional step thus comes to 0.22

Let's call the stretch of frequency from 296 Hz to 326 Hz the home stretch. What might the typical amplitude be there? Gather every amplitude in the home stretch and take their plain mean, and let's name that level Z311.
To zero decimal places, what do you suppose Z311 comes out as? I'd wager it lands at 404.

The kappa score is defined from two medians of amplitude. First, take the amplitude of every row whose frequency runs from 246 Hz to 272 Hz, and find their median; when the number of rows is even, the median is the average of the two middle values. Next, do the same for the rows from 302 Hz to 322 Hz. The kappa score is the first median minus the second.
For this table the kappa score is -50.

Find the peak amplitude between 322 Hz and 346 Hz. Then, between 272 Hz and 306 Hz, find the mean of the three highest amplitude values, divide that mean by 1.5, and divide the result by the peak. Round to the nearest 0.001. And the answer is 0.716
